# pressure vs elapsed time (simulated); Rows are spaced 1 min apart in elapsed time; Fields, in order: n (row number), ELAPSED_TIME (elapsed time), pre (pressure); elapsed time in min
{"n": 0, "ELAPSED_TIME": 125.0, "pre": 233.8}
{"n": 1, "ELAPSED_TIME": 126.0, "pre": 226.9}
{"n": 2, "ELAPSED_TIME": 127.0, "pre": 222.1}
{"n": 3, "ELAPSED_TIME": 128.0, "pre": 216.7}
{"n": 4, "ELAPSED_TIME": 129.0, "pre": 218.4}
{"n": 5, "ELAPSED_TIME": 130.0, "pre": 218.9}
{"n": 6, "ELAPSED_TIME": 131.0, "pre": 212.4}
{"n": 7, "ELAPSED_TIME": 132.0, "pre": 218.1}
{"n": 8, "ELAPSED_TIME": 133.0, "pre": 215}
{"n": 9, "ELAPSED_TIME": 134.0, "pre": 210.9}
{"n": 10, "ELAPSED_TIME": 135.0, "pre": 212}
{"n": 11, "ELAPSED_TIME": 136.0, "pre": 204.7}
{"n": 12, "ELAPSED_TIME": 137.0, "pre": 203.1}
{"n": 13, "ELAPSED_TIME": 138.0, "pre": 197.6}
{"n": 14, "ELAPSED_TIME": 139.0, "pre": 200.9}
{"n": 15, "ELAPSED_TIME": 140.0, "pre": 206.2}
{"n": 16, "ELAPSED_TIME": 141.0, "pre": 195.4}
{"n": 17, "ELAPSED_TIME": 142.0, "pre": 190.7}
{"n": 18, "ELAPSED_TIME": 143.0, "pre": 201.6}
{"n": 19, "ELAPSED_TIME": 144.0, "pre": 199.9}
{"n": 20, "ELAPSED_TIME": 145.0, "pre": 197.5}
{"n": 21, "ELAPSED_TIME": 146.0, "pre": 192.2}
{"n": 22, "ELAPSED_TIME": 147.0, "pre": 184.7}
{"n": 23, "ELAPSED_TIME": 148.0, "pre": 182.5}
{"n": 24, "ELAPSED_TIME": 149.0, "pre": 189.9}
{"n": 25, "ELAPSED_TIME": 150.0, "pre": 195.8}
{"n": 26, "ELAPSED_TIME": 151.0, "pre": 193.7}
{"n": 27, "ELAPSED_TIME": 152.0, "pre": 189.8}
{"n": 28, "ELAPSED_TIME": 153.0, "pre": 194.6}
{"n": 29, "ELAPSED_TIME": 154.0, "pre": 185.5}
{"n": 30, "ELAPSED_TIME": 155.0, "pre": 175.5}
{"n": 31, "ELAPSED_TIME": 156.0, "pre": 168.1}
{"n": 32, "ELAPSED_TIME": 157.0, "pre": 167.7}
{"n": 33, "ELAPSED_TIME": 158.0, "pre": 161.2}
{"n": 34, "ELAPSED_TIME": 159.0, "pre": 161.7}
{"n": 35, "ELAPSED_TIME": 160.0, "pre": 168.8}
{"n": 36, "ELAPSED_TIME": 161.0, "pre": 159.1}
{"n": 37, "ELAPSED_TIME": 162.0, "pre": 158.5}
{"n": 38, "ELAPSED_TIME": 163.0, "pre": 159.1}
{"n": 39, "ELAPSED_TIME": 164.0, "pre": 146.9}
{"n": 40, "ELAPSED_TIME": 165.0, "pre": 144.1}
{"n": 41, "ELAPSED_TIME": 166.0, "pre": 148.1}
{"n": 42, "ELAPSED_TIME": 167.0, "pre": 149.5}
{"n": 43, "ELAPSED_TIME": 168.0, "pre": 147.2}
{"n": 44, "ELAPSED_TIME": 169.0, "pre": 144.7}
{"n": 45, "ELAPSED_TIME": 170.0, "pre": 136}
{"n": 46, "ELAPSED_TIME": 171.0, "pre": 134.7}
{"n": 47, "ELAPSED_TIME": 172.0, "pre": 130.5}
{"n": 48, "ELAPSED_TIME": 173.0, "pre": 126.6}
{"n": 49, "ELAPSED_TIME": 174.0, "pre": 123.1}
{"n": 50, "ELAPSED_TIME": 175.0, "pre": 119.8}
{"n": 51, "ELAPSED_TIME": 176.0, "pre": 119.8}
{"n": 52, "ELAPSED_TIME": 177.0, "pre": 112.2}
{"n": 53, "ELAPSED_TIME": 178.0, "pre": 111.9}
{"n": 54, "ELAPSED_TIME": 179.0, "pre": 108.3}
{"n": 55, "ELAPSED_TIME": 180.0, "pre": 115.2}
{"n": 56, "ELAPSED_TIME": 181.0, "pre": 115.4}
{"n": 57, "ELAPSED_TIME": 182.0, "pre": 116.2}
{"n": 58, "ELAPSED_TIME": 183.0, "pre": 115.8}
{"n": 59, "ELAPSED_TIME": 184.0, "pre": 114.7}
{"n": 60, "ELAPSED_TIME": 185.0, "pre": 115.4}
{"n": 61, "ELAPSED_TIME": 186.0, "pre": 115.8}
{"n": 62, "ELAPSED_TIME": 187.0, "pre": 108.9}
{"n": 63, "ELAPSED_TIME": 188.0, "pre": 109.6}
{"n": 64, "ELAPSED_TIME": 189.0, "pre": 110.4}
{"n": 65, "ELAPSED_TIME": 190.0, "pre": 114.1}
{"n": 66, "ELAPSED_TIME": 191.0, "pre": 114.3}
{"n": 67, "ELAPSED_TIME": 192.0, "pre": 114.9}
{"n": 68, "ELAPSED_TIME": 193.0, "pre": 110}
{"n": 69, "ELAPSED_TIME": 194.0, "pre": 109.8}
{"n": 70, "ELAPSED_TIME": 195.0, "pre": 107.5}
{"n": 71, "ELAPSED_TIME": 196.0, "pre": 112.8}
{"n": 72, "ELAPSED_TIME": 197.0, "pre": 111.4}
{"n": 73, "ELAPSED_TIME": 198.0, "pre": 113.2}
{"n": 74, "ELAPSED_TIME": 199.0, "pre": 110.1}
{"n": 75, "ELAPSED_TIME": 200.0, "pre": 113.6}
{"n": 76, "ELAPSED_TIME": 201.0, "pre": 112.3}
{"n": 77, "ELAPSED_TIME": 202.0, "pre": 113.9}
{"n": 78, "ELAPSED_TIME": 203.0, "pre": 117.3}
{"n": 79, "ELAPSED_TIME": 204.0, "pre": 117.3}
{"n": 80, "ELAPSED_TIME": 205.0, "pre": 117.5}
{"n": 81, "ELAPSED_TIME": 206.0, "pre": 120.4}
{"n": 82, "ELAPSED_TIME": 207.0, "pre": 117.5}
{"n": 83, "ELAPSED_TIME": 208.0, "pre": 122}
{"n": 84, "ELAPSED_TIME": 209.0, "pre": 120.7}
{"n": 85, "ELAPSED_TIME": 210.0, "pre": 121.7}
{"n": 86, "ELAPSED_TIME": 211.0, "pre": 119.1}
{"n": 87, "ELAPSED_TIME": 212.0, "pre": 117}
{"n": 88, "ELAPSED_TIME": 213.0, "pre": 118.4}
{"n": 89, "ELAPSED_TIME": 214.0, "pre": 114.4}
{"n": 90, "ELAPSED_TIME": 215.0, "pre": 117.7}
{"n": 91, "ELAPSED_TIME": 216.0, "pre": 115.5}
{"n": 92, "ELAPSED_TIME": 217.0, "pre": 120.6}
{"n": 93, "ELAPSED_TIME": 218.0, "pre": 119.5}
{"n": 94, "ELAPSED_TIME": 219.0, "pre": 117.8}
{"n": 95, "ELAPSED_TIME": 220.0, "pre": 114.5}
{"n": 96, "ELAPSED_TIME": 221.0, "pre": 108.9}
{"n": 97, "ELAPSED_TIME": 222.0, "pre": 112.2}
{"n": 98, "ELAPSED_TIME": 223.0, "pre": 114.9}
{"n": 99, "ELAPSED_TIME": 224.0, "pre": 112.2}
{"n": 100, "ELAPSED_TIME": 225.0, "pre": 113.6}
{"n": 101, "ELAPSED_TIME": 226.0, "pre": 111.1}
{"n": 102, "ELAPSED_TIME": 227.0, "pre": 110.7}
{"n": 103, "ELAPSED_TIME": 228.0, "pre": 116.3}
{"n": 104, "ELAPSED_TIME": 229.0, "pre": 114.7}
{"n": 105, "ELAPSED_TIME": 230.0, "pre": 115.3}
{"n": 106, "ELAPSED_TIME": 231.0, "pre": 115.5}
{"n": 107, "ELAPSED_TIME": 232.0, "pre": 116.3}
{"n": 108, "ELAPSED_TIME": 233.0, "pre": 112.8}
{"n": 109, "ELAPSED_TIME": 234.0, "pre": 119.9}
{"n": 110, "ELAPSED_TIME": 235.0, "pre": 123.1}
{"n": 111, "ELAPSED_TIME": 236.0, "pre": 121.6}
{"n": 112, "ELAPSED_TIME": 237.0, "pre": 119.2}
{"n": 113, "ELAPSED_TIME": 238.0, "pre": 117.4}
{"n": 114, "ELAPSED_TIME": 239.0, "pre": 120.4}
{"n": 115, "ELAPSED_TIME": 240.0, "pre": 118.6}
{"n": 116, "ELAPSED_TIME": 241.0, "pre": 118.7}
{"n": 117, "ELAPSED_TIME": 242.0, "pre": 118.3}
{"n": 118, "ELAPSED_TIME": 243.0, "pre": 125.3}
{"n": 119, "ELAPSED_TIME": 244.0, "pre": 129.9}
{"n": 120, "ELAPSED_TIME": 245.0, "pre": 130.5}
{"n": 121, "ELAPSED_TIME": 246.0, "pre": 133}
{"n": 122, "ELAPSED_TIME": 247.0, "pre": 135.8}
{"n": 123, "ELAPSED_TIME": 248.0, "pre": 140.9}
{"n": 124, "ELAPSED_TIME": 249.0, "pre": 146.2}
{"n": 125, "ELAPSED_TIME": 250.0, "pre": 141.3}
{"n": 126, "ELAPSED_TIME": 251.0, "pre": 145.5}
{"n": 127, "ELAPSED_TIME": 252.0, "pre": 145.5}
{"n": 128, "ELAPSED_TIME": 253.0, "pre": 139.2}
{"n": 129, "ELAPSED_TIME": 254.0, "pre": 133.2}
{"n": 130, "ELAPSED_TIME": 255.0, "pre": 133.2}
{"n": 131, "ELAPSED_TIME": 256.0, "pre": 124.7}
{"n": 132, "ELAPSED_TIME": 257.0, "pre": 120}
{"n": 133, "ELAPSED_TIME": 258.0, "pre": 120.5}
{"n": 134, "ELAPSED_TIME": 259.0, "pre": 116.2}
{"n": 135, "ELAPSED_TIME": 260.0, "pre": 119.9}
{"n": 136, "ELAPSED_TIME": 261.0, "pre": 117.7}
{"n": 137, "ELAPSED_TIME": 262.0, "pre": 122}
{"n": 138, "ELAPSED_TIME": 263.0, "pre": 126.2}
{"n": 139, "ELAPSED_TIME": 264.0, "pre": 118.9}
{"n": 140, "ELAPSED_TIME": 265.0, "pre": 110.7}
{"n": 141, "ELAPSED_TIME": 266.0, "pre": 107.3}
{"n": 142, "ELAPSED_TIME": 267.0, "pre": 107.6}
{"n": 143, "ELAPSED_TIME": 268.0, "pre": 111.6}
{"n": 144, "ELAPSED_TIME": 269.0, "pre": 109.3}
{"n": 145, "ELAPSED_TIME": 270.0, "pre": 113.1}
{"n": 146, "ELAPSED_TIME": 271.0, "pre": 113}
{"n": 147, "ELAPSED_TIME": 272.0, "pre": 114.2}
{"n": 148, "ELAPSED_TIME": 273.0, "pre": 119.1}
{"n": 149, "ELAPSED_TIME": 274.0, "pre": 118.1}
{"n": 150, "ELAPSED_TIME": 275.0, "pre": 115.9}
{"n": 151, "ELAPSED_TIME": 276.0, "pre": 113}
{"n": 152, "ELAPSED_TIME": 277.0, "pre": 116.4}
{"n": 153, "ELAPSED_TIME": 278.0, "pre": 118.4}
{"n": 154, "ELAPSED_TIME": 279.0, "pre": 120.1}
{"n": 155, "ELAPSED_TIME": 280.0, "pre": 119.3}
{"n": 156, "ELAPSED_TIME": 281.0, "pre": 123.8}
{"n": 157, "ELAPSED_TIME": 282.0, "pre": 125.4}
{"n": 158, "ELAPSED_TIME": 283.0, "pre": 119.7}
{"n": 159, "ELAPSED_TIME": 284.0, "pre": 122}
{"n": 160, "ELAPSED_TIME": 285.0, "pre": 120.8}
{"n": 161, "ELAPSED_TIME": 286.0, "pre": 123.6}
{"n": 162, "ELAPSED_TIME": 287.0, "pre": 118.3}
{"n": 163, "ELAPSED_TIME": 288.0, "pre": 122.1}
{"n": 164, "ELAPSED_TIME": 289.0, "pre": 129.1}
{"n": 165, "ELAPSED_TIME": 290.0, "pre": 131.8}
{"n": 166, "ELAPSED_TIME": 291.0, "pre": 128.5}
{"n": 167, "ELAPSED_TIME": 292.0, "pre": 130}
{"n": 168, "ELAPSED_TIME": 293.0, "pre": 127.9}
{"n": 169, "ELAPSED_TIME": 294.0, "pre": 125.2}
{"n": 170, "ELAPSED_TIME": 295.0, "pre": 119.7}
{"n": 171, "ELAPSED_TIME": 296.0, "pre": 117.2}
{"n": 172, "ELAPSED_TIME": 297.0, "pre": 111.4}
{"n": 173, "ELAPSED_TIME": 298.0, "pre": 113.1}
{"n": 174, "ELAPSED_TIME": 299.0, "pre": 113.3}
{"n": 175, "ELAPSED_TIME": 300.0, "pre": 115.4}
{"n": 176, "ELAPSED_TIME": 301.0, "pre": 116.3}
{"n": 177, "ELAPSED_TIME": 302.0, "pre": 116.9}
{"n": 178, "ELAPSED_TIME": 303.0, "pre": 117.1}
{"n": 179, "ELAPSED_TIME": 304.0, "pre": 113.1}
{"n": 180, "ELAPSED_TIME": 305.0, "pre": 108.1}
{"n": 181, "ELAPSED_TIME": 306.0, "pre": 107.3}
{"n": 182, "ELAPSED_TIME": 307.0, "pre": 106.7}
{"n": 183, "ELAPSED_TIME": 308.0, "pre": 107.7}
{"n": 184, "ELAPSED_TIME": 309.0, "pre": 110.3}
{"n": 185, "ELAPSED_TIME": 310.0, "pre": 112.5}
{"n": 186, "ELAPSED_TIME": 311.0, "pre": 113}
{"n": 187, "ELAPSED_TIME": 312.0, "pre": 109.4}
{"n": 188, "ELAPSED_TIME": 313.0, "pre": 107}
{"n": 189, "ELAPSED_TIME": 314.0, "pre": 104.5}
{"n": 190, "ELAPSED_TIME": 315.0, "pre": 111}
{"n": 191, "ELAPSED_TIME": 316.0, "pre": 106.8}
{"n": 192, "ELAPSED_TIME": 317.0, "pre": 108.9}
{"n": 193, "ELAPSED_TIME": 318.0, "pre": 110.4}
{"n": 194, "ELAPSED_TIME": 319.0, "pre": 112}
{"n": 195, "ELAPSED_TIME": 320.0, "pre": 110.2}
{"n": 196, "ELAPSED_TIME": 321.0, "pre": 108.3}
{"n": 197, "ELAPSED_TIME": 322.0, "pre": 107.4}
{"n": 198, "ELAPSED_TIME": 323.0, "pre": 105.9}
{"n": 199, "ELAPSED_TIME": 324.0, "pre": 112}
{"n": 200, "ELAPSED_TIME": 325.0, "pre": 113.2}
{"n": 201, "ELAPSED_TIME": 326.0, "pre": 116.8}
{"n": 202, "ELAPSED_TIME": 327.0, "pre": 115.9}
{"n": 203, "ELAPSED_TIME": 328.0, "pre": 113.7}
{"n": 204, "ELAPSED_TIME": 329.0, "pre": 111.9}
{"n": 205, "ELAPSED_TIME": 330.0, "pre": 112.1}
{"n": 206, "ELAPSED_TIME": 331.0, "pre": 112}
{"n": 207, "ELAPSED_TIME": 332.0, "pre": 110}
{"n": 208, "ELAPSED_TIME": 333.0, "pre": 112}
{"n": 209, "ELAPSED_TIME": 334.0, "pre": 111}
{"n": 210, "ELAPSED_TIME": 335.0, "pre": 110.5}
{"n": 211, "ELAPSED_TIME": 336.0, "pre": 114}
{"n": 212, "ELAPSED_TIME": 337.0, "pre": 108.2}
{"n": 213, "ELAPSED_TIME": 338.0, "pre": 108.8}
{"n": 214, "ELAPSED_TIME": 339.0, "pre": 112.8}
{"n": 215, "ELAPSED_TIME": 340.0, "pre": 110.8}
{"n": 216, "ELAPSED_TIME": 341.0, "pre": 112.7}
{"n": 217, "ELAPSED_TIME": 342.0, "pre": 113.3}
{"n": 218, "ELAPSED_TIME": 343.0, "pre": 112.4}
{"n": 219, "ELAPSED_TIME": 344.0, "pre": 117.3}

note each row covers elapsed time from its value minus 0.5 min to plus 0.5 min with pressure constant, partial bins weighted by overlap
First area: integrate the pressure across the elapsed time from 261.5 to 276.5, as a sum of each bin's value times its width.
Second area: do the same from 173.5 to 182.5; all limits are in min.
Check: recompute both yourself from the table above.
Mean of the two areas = 1381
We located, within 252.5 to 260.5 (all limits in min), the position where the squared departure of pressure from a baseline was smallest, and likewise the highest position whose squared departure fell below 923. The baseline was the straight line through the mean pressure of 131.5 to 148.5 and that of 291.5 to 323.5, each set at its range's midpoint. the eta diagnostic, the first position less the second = -7 min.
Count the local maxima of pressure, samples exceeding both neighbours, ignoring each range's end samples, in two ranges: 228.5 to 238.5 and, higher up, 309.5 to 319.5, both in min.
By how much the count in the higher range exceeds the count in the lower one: 0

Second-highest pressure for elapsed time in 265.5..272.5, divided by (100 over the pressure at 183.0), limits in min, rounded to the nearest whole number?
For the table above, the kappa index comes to 131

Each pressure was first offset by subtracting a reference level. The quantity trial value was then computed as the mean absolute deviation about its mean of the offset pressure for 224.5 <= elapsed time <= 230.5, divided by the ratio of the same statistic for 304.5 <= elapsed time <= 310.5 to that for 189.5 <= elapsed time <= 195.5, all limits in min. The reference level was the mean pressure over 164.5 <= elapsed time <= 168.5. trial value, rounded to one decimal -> 2.8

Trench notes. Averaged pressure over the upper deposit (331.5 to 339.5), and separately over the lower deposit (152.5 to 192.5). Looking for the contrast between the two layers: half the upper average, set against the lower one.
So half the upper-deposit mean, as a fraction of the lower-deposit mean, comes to 0.41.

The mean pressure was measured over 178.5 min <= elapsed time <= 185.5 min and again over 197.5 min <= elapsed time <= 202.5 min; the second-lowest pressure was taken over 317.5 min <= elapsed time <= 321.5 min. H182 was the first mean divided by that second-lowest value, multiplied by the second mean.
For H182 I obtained 117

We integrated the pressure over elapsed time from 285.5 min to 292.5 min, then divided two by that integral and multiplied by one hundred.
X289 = 0.226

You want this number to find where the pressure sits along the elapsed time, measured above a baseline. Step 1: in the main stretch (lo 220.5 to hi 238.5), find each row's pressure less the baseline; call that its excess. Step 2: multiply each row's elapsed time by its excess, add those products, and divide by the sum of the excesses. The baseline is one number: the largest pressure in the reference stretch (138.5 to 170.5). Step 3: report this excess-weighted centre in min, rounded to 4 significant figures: 229.3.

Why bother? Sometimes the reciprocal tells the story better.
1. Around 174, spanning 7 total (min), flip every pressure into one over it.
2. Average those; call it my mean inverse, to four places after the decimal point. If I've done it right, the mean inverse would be 0.0081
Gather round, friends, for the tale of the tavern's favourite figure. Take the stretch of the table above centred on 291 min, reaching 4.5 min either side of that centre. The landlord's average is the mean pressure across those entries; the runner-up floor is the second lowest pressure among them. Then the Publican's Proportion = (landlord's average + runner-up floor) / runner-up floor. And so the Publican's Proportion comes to 2.05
